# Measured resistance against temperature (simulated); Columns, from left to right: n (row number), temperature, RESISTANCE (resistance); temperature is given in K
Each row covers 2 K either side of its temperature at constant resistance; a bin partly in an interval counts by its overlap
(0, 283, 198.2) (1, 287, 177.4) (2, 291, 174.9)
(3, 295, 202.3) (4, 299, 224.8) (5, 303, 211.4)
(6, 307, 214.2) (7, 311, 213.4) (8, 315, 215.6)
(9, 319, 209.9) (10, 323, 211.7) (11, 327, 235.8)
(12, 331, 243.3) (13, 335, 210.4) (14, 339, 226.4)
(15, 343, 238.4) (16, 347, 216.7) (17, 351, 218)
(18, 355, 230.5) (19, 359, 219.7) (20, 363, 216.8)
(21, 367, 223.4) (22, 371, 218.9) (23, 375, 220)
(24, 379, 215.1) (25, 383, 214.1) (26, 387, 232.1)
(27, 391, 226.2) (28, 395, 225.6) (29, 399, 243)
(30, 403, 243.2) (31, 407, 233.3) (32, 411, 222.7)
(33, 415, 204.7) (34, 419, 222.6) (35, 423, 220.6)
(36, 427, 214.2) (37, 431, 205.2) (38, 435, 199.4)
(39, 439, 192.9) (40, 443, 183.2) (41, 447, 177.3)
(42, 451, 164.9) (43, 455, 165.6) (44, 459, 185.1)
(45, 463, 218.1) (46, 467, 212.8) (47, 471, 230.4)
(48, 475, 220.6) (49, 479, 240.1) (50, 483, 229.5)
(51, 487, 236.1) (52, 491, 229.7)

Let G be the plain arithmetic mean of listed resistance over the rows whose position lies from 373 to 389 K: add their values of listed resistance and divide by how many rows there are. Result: 220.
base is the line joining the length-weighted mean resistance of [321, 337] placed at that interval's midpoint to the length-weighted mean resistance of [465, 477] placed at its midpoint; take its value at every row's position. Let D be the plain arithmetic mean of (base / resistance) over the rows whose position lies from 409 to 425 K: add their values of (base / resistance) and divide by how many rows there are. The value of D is 1.025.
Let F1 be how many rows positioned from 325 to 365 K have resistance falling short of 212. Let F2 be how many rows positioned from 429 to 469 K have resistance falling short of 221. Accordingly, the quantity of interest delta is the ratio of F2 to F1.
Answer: 10.0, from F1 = 1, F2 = 10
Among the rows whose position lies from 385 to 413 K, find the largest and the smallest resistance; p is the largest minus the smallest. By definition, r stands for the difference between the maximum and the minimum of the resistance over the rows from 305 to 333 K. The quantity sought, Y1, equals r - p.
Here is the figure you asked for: 13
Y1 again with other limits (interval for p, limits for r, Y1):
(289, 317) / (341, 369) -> -28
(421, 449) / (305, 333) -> -10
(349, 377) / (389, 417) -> 25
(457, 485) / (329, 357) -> -22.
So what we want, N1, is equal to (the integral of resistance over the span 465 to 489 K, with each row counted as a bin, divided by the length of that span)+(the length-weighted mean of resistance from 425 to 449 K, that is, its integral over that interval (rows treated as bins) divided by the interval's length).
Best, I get 424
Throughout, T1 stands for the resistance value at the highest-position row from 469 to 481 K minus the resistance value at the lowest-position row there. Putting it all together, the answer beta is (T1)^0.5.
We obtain 3.1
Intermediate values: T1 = 10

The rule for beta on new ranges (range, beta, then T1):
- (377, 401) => 5.3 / 28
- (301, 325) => 0.5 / 0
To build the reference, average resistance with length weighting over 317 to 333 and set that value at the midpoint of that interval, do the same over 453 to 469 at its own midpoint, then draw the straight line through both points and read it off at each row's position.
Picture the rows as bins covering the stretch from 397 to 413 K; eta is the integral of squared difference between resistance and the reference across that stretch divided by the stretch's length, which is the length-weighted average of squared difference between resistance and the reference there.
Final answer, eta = 834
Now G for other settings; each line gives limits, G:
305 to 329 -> 217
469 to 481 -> 230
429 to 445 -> 195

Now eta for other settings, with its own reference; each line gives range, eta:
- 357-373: 18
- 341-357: 113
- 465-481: 1225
